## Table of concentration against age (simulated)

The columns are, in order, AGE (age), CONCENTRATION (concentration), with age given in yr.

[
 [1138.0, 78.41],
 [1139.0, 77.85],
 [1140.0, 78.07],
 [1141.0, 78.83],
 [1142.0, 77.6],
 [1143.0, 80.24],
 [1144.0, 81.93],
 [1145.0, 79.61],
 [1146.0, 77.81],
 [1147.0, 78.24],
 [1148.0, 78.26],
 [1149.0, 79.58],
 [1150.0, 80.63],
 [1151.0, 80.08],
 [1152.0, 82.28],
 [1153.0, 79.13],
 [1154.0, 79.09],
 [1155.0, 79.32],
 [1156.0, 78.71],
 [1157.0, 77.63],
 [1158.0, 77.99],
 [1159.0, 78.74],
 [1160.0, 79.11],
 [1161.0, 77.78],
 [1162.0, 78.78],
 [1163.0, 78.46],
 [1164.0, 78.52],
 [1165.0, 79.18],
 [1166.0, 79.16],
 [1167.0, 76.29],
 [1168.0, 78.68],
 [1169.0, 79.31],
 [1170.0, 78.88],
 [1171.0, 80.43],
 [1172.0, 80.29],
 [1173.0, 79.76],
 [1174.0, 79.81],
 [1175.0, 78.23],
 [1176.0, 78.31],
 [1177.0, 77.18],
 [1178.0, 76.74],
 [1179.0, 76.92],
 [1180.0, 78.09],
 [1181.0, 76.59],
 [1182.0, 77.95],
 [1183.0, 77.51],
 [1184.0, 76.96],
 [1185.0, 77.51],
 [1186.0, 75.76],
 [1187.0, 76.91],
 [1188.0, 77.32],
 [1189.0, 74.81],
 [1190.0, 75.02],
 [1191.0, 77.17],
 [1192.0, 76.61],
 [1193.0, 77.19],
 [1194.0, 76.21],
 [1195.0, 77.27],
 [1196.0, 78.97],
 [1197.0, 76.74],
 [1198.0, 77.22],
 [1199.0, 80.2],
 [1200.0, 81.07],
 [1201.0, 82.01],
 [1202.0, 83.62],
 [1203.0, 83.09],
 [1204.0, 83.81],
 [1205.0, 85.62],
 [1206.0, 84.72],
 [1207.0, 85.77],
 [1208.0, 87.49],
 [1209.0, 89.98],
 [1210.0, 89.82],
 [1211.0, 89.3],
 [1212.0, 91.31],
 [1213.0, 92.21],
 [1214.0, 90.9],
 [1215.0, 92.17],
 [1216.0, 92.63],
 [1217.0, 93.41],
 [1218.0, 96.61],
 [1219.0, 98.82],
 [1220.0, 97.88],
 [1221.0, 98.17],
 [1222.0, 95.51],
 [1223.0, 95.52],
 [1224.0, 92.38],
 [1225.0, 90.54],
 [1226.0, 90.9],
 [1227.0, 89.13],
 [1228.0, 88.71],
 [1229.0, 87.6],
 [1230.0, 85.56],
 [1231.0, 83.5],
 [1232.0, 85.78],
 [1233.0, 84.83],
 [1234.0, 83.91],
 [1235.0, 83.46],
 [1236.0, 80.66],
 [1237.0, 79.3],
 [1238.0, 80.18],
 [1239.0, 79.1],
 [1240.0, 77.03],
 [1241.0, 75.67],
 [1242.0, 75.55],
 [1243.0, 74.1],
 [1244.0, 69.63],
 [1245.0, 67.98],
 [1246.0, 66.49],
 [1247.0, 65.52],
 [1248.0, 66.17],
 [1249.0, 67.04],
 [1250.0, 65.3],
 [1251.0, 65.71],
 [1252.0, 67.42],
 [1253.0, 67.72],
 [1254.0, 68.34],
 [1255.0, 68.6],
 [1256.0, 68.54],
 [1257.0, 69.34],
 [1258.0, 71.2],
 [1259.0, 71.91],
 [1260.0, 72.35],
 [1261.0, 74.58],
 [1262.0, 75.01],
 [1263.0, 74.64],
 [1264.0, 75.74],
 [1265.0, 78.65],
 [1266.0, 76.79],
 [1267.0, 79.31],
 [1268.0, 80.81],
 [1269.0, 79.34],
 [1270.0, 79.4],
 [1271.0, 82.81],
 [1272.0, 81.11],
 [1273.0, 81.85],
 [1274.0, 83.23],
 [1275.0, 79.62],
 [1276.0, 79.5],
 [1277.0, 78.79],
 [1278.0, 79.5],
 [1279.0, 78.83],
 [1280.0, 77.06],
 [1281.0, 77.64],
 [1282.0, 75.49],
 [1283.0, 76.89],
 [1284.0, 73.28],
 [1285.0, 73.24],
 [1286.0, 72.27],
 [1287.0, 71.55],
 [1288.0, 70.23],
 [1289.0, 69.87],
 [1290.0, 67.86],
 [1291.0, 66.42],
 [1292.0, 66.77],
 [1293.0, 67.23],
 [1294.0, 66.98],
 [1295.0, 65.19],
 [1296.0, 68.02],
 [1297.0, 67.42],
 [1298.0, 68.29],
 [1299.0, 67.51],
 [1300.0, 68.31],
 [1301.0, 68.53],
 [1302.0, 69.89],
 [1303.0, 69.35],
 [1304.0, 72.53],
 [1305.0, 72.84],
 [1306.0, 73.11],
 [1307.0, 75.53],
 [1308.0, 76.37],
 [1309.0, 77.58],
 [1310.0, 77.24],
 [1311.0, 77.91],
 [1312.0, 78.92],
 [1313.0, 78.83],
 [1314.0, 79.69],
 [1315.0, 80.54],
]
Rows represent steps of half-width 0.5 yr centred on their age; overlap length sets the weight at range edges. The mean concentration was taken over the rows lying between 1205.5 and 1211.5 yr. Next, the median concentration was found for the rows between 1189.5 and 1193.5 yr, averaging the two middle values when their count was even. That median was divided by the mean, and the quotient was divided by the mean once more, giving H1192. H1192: 0.0100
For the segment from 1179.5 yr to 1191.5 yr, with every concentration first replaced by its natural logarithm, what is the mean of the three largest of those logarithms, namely 4.35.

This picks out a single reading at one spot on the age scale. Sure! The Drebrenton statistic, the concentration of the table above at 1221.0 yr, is 98.17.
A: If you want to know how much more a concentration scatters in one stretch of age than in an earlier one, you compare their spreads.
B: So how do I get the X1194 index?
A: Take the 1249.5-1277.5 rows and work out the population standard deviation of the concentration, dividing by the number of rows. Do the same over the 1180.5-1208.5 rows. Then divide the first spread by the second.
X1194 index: 1.5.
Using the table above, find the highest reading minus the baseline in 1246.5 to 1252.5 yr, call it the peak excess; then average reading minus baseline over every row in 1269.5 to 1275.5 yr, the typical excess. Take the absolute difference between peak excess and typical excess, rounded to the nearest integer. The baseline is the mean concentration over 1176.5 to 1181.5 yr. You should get 14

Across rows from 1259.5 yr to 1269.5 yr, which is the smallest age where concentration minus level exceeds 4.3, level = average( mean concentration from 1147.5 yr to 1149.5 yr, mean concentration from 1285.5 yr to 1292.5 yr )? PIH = 1265.0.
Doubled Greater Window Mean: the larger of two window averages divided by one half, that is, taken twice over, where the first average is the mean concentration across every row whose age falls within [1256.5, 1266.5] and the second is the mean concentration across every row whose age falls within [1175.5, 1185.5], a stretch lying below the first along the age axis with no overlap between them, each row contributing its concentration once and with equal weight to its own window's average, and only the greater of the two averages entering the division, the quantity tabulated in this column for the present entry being 155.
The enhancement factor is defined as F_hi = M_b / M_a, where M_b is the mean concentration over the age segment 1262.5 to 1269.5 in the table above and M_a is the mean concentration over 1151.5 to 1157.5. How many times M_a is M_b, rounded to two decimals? 0.98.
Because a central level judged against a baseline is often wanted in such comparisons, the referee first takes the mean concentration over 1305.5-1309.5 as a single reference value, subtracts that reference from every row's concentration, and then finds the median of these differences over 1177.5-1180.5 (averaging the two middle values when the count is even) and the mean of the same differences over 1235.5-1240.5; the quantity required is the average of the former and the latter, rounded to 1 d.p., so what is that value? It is 2.4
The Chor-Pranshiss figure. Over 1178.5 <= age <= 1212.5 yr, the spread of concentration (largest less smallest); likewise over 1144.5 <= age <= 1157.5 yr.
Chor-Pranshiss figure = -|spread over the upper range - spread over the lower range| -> -12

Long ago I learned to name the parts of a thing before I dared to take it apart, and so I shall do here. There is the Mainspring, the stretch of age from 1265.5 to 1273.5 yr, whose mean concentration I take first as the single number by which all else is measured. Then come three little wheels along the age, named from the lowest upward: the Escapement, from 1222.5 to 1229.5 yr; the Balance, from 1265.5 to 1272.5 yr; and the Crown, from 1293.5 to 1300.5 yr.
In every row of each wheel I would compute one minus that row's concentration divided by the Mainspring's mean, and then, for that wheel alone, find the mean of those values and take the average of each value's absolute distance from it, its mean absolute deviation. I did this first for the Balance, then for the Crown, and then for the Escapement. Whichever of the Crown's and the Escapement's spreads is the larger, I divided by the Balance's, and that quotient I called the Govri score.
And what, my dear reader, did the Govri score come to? 1.4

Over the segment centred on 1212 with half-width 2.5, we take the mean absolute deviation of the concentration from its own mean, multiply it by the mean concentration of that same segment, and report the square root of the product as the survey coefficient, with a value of 9.1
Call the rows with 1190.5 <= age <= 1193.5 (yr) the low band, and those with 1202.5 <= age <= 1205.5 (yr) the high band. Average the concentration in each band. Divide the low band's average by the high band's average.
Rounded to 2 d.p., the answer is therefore 0.91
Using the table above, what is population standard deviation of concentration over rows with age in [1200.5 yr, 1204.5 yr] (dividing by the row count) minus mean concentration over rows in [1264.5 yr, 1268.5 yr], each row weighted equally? -78.2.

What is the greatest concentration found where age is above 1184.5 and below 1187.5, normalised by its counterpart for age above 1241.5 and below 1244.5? 1.03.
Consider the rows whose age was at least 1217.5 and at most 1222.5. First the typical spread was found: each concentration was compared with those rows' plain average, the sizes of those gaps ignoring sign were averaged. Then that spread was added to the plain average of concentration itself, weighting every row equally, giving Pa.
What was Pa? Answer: 98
